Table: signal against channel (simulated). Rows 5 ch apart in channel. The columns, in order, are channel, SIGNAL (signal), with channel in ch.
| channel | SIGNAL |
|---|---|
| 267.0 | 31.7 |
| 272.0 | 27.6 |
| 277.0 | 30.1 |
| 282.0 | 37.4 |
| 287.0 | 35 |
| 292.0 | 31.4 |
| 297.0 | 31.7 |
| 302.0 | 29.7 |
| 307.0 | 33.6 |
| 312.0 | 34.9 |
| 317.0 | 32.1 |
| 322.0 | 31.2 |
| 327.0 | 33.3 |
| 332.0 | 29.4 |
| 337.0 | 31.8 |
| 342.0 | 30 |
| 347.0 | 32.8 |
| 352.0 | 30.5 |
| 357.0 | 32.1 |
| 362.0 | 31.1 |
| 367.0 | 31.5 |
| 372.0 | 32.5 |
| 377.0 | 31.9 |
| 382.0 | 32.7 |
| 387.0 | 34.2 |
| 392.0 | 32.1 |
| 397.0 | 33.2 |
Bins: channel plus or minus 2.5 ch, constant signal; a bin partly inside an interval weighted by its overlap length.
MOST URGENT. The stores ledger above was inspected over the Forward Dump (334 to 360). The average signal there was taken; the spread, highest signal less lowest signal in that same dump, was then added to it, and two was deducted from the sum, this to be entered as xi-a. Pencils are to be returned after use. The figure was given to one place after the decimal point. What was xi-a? 32.2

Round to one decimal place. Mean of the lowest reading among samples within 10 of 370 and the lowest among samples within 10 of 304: 30.4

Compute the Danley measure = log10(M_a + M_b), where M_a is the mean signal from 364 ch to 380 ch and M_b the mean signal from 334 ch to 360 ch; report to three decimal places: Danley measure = 1.802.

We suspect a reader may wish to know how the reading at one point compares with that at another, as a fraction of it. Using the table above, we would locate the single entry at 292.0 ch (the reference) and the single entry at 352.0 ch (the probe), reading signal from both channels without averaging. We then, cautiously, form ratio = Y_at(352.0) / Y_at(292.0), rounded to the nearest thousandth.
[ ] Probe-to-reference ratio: 0.971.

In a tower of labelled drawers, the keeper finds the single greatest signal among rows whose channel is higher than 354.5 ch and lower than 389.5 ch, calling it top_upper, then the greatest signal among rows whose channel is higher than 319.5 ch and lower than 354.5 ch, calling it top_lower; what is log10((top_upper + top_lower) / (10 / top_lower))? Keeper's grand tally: 2.35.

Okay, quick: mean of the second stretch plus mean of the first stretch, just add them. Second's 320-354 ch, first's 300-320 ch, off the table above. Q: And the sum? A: 63.9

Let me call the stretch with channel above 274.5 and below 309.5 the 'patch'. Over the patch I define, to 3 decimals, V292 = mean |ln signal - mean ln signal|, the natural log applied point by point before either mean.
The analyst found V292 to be 0.068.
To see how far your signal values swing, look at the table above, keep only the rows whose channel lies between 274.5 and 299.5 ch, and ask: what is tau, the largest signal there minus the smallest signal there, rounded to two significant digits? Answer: 7.3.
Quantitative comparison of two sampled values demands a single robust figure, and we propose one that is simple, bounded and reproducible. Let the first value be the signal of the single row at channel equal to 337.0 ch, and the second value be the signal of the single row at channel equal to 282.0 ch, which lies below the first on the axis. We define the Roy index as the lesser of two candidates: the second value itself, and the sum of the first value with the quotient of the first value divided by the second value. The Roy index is 32.7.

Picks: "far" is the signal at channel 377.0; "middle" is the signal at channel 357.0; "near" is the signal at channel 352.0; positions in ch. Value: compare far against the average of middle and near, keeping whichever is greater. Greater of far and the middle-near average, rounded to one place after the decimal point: 31.9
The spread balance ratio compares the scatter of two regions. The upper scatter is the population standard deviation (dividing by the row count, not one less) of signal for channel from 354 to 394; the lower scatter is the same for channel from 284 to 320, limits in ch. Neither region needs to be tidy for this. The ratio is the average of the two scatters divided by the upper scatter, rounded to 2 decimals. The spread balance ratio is 1.54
